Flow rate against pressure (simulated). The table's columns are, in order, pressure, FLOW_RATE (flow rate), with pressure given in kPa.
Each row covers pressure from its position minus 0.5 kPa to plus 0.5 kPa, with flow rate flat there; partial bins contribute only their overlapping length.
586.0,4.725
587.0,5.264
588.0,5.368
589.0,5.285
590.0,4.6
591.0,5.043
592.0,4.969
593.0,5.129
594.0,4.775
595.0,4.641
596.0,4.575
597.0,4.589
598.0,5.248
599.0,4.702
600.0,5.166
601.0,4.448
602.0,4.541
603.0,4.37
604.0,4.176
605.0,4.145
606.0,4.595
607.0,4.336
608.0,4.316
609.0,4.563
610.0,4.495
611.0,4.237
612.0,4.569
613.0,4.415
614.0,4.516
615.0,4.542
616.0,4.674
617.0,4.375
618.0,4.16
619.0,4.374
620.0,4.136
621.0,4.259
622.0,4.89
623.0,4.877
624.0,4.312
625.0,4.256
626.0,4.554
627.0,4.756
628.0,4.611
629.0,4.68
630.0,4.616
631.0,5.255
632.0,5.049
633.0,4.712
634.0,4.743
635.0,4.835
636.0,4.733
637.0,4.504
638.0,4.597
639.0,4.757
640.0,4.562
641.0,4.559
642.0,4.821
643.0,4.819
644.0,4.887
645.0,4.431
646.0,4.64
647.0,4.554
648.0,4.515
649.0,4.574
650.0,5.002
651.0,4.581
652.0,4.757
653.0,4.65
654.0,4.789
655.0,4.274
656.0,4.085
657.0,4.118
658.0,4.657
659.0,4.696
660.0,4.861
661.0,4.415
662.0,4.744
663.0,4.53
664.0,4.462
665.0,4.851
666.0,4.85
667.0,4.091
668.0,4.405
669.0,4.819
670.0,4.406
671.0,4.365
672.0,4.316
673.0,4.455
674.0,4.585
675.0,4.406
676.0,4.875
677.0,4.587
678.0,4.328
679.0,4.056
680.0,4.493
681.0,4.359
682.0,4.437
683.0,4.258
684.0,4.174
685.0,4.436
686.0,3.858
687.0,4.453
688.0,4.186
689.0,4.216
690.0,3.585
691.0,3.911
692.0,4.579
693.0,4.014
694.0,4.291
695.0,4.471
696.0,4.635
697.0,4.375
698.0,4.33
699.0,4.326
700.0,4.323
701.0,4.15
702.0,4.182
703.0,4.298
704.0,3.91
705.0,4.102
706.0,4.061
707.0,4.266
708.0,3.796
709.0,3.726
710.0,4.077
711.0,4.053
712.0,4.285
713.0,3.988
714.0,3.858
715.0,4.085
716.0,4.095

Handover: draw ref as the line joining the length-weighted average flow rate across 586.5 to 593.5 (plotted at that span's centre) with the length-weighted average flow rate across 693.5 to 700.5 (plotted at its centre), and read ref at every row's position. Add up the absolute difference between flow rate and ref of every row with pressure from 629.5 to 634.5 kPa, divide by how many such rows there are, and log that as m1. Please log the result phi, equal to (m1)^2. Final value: 0.04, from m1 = 0.21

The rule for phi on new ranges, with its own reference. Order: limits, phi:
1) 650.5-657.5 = 0.07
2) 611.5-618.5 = 0.22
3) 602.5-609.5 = 0.40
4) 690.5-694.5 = 0.09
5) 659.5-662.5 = 0.03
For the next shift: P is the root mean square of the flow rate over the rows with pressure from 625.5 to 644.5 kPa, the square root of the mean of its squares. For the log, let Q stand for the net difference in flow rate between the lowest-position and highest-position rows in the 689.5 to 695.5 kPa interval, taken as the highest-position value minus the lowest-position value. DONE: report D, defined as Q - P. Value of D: -3.9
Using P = 4.7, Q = 0.9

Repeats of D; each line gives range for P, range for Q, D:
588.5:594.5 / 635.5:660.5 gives -4.8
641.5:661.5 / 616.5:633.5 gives -4.3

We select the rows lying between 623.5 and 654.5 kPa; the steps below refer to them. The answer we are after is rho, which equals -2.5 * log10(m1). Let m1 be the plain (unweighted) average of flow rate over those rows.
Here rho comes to -1.68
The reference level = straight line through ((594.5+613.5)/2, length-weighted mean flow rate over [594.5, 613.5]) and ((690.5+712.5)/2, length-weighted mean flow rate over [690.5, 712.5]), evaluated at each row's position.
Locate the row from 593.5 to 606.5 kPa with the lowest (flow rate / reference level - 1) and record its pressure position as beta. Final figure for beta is 605.0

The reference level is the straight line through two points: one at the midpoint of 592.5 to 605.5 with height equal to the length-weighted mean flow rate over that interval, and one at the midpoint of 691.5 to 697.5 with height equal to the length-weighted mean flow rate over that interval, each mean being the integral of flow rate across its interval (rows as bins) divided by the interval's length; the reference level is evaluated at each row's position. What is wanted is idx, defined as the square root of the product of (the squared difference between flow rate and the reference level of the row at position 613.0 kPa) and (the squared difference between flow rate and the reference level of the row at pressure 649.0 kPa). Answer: 0.01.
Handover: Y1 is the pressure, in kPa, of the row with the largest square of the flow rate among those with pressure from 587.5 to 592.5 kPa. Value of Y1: 588.0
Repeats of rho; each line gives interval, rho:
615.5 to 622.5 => -1.61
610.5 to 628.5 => -1.63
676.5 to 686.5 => -1.58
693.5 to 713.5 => -1.55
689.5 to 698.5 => -1.57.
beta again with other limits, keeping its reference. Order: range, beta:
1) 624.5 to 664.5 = 656.0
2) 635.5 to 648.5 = 645.0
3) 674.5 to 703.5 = 690.0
